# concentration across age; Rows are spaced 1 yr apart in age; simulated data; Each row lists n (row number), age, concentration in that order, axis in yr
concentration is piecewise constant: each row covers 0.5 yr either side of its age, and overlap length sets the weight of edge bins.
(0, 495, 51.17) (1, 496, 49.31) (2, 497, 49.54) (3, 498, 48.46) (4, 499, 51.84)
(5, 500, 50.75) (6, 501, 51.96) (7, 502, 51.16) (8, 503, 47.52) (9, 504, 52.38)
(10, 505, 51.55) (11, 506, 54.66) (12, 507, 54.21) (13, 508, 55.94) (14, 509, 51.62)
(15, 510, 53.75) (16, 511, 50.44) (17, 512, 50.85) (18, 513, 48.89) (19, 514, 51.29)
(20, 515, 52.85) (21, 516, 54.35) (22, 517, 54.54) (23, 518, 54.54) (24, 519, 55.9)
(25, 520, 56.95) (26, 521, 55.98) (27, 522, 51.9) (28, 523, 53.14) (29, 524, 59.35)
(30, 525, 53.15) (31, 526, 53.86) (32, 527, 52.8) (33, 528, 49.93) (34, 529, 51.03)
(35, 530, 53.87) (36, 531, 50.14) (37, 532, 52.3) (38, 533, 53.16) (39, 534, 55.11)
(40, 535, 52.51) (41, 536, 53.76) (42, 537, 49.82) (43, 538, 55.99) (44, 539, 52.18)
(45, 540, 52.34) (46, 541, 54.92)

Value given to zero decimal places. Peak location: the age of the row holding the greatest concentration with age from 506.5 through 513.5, 508 yr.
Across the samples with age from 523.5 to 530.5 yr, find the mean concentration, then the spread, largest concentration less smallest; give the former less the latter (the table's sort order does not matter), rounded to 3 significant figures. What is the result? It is 44.0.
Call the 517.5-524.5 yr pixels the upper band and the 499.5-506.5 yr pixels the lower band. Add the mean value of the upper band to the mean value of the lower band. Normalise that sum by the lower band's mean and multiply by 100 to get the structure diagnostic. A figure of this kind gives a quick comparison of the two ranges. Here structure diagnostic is 208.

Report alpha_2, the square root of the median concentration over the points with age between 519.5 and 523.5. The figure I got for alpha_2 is 7.39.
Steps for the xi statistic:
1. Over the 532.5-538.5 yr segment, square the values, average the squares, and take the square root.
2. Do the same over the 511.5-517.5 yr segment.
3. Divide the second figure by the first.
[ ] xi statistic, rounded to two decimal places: 0.98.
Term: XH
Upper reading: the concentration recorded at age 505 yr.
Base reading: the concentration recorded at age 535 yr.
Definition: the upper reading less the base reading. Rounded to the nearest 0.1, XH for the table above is -1.0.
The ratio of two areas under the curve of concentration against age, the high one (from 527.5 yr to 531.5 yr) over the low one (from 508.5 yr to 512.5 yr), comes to 0.99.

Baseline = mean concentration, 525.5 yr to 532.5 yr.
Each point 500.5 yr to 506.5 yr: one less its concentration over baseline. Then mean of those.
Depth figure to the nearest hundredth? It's 0.01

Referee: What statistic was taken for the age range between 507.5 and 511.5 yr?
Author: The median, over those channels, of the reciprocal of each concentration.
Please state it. 0.0190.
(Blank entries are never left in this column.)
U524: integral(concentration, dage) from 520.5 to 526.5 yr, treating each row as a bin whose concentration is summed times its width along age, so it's 327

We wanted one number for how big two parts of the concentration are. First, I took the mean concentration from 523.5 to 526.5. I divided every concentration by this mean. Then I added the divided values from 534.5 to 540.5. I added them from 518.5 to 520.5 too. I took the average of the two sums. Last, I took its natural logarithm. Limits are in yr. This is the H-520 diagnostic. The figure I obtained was 1.35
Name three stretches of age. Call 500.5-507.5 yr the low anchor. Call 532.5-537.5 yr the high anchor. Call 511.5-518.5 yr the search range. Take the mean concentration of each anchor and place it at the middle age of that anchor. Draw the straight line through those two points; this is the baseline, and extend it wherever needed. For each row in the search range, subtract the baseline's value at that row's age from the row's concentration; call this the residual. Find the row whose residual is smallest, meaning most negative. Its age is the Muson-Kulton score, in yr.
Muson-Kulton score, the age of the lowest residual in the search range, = 513 yr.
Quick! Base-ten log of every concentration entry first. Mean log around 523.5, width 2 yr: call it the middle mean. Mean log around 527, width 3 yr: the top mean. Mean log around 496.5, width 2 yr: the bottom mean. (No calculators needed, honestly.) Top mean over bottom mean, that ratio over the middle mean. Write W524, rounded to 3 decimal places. 0.580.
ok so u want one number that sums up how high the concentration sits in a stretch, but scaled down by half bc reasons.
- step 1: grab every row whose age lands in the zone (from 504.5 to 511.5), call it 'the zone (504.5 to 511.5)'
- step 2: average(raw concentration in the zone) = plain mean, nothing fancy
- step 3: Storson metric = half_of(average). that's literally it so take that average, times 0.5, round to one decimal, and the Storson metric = 26.6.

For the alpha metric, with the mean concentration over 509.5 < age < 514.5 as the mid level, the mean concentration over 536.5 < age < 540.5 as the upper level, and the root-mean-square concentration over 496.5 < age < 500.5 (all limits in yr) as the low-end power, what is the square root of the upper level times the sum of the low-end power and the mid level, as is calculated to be 73.0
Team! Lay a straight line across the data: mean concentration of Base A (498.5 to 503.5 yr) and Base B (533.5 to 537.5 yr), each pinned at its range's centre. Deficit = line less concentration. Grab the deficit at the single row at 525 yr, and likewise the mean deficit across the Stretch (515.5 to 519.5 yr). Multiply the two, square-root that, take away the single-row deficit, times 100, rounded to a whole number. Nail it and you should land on 279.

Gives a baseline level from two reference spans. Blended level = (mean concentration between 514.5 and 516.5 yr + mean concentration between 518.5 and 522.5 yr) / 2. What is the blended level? 54.4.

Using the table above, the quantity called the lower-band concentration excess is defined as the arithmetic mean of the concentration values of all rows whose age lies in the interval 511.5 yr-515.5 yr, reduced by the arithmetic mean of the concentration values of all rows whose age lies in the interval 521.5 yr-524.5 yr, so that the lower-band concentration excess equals -3.8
